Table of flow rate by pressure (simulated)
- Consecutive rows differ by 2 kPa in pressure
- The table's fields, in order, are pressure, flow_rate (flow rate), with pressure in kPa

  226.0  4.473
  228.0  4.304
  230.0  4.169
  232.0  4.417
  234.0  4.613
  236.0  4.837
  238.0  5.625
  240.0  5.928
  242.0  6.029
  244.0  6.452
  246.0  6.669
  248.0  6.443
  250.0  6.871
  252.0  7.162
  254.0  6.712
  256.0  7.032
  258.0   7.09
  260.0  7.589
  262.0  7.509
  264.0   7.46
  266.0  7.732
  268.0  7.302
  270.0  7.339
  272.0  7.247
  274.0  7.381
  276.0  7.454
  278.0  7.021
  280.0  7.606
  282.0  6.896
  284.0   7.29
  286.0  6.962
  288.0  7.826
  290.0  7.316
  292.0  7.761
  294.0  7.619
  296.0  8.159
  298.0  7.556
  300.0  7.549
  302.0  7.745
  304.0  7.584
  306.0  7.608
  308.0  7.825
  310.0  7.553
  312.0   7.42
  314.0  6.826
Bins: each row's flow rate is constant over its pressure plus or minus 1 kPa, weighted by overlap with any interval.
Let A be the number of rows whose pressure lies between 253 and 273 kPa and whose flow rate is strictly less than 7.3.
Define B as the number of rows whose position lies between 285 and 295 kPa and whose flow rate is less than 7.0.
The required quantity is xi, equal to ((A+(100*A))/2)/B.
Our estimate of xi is 202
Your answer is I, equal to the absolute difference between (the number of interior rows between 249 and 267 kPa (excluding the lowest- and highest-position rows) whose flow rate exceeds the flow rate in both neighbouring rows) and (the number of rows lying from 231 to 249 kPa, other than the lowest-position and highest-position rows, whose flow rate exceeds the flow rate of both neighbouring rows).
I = 1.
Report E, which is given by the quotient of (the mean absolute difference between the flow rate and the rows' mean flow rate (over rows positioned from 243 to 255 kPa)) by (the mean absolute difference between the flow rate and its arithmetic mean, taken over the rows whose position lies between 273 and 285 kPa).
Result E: 0.9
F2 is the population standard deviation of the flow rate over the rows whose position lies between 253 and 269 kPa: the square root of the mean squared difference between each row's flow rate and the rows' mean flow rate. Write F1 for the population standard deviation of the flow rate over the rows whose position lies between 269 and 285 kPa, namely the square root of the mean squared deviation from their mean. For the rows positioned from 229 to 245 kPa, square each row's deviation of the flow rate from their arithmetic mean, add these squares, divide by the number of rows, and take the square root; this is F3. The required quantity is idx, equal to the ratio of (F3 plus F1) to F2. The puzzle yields 3.2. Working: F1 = 0.214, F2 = 0.32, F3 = 0.8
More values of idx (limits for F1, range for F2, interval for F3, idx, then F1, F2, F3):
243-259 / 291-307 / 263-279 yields 2.4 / 0.262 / 0.19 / 0.2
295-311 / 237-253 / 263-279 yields 0.8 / 0.199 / 0.48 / 0.2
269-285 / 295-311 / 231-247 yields 5.1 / 0.214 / 0.20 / 0.8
